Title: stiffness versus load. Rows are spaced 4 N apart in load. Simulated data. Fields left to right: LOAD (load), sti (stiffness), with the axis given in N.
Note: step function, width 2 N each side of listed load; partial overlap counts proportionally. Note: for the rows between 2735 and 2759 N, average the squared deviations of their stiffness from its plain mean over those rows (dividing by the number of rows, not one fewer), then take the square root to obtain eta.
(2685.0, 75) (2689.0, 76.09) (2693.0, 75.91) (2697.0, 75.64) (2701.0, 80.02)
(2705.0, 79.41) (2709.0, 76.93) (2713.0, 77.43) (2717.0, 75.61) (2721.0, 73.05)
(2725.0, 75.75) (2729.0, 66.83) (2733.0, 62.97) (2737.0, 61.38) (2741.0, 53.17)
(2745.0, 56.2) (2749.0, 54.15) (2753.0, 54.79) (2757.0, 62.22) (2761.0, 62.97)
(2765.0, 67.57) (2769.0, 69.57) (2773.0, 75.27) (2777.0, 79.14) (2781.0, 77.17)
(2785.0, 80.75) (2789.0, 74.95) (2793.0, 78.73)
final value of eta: 3.5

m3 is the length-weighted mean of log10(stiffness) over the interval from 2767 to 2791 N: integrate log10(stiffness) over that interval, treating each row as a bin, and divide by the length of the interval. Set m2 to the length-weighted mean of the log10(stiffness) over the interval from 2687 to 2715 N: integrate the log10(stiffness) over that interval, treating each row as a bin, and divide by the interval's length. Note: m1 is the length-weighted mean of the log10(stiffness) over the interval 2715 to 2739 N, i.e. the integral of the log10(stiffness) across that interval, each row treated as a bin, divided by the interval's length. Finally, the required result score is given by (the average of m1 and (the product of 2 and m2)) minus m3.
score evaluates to 0.93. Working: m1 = 1.84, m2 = 1.888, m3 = 1.88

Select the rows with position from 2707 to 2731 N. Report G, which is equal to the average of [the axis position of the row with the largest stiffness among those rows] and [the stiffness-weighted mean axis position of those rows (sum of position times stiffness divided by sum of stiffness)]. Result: 2715.9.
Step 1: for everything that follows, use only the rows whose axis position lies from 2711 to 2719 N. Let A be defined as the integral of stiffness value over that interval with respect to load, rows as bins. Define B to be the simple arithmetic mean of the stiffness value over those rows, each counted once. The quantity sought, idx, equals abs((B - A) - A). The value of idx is 1148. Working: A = 612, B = 76.5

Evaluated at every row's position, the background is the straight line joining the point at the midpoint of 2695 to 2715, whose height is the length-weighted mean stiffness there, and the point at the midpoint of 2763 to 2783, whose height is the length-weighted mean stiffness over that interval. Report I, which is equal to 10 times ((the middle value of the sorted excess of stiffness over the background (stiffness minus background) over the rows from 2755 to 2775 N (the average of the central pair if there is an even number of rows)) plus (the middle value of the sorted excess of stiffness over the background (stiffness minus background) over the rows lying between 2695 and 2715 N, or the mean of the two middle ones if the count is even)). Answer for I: -66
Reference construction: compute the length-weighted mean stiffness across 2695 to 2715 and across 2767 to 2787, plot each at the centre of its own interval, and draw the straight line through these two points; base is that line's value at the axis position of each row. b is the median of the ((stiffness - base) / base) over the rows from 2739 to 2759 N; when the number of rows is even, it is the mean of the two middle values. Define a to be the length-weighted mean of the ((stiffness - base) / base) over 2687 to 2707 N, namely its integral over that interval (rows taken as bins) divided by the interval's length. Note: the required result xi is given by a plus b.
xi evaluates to -0.30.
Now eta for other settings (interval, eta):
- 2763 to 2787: 4.8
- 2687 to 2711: 1.7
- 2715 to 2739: 5.8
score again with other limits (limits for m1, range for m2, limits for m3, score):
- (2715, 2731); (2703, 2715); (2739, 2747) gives 1.08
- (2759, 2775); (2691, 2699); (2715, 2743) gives 0.98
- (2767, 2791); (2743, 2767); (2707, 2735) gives 0.85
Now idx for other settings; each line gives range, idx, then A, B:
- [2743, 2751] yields 828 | 441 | 55.2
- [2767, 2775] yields 1086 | 579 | 72.4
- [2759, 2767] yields 979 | 522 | 65.3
